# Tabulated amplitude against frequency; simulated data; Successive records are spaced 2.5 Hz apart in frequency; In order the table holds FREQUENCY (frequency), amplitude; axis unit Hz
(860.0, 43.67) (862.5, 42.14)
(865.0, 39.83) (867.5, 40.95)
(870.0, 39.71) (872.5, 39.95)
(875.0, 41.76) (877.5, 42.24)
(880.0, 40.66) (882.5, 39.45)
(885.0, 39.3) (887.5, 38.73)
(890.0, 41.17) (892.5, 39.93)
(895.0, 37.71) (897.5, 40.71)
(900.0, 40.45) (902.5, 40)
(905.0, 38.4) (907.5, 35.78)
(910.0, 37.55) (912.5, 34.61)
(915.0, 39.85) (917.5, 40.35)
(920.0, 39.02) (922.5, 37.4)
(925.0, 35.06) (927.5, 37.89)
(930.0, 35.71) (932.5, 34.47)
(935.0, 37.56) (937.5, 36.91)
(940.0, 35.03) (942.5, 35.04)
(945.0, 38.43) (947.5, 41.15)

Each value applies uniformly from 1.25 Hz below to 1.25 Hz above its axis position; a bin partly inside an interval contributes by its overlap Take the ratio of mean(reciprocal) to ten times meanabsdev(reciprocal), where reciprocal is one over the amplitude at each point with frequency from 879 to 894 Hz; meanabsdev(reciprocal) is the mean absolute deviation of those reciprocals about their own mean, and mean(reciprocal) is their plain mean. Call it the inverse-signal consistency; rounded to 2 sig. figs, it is 5.6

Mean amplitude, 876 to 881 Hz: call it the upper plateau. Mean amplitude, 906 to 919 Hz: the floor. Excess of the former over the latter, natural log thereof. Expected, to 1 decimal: 1.3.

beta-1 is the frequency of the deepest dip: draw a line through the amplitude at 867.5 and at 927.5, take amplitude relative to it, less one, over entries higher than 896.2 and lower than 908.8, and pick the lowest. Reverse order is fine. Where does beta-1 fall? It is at 907.5 Hz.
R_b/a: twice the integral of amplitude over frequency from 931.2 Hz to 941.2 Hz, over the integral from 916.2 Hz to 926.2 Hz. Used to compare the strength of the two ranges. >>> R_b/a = 1.90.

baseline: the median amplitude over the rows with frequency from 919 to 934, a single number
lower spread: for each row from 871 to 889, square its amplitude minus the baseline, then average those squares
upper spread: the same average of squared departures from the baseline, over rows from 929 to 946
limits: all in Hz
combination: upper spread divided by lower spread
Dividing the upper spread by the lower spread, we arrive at 0.13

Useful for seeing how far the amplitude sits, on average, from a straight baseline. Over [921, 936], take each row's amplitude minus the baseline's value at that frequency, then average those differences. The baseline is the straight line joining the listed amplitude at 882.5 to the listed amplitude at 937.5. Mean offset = -1.0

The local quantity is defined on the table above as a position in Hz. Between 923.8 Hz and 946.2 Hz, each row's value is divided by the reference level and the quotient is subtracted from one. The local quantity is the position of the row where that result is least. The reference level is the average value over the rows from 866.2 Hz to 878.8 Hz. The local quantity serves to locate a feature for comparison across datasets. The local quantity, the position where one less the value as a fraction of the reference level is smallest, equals 945.0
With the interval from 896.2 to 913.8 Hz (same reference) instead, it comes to 897.5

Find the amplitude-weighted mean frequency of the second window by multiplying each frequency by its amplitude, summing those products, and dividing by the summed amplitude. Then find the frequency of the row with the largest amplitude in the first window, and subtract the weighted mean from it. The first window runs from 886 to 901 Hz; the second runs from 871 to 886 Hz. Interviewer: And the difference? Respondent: 11.3 Hz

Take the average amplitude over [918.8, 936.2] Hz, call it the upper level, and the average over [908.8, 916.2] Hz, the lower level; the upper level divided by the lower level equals 0.98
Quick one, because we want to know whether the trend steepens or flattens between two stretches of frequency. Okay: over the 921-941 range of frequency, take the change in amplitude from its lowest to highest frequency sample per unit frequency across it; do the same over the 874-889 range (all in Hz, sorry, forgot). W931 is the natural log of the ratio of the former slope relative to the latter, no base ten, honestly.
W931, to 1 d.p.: -0.6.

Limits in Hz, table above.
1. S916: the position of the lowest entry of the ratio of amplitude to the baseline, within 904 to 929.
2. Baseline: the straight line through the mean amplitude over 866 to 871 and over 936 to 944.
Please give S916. 912.5 Hz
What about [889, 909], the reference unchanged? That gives 907.5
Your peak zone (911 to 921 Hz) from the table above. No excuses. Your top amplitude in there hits 40.35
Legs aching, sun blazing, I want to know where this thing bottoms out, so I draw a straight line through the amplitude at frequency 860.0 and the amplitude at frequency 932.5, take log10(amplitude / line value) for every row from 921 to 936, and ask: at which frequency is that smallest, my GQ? 925.0 Hz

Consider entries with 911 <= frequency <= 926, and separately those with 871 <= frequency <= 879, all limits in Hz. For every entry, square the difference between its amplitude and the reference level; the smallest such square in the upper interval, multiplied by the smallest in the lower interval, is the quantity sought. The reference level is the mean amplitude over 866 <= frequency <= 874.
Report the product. 0.00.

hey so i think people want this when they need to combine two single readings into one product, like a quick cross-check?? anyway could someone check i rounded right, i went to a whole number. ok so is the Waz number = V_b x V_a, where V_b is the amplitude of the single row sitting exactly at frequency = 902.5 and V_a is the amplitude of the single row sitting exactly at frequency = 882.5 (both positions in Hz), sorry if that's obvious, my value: 1578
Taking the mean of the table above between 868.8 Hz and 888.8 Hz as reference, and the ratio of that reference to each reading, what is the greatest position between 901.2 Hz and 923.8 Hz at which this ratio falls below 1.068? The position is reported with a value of 920.0 Hz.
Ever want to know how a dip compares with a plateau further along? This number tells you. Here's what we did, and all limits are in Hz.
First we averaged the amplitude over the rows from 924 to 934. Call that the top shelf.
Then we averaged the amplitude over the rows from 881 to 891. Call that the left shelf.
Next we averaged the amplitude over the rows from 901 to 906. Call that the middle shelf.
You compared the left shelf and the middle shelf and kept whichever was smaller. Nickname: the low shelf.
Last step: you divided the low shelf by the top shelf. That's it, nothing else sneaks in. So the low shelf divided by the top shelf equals 1.096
